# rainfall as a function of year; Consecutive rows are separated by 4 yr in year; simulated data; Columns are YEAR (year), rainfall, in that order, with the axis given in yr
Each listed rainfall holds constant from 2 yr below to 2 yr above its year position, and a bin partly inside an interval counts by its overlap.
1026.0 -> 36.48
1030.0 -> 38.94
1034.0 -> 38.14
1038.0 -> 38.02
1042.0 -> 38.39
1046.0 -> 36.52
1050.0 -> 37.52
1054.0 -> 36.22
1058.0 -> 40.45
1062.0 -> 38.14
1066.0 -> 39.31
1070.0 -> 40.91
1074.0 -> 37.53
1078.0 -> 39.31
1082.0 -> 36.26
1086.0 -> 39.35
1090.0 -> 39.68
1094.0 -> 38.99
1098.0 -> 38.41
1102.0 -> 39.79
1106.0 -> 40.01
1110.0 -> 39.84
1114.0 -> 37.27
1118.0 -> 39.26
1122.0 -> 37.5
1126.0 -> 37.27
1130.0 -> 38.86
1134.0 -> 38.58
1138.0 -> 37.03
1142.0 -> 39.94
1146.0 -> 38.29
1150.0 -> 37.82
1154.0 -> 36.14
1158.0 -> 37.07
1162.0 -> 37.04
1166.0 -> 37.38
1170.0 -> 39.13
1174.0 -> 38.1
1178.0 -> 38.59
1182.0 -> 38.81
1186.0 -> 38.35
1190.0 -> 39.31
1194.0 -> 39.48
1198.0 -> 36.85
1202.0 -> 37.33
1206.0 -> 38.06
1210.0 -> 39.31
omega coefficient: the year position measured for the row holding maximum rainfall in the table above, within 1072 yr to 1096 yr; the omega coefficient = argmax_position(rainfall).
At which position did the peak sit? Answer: 1090.0 yr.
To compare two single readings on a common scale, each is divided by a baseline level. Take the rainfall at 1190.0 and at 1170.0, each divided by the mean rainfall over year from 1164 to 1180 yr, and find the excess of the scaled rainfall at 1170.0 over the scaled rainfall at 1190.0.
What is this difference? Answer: 0.00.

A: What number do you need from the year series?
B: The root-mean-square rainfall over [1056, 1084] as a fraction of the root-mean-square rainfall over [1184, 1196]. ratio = 1.00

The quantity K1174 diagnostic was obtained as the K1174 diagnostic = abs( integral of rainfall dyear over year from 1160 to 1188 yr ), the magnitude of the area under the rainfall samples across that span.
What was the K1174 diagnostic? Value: 1070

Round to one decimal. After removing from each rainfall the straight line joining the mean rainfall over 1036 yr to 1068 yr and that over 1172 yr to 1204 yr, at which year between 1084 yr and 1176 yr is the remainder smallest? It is 1154.0 yr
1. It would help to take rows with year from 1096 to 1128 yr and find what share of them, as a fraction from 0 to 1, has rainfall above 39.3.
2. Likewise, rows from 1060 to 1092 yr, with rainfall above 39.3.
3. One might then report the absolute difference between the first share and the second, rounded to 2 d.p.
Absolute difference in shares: 0.25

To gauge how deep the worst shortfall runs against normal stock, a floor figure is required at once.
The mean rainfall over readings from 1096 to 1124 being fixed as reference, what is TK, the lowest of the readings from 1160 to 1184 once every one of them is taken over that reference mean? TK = 0.953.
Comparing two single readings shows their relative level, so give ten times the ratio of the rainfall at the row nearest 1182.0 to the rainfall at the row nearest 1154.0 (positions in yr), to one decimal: 10.7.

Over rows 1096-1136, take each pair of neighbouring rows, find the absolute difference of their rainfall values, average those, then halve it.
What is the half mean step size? 0.57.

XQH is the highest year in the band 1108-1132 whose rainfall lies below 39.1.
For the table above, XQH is 1130.0 yr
